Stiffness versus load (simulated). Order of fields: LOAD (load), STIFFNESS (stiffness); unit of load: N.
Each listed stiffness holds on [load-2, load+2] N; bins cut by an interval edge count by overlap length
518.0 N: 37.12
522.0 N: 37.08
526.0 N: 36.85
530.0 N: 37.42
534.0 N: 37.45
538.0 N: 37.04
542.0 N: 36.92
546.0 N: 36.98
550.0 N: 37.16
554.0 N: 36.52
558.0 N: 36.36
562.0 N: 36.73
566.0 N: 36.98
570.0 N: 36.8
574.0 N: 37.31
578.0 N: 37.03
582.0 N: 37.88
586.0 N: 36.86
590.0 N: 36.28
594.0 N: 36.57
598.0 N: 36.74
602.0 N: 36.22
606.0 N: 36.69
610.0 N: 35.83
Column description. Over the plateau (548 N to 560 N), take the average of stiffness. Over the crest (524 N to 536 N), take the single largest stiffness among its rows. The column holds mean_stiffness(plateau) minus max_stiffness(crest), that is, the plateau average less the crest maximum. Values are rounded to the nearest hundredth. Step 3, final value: -0.77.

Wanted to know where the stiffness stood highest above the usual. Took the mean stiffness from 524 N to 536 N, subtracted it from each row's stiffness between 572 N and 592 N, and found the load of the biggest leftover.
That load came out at 582.0 N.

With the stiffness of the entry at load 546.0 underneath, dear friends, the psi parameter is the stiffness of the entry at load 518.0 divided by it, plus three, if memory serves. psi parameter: 4.00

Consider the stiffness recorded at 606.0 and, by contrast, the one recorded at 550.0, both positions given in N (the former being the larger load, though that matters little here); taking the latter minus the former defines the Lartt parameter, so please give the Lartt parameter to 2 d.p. 0.47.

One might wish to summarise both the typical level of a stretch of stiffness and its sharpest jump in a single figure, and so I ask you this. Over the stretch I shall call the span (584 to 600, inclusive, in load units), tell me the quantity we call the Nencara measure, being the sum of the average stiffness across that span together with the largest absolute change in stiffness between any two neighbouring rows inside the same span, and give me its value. 37.2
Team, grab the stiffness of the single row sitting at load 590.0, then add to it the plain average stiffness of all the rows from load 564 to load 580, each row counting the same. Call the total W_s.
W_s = 73.3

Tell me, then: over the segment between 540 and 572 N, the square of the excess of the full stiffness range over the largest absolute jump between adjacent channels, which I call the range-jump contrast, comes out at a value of 0.026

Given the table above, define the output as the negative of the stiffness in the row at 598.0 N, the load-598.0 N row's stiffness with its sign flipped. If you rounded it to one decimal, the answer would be -36.7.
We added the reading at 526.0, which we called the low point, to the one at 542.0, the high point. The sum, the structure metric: 73.8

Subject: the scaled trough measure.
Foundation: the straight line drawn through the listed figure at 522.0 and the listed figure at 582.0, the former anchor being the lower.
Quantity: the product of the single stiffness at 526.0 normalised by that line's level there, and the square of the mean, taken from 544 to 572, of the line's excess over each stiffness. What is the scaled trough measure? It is 0.59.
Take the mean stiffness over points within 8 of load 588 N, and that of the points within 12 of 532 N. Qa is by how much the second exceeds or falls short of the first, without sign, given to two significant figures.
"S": 0.23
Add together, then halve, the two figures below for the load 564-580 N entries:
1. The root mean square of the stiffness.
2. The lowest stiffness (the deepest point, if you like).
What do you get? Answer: 36.9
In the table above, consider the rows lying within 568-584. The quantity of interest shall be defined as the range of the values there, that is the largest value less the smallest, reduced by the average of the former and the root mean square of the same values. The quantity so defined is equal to -18.1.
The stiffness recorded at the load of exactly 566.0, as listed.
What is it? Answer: 36.98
